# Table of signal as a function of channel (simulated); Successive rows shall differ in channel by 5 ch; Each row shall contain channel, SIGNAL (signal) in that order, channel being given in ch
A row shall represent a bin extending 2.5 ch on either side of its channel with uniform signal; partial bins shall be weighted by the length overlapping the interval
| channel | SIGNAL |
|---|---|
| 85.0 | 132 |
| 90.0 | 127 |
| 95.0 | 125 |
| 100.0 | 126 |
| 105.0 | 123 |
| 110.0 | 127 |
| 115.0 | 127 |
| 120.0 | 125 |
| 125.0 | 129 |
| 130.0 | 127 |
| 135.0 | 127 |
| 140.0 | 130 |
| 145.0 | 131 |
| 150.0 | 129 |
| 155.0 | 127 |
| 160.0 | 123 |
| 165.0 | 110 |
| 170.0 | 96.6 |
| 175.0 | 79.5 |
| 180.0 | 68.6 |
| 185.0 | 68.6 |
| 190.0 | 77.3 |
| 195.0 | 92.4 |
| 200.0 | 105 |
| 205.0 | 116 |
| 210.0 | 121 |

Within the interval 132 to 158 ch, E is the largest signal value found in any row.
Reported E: 131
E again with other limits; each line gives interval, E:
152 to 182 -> 127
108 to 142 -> 130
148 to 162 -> 129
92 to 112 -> 127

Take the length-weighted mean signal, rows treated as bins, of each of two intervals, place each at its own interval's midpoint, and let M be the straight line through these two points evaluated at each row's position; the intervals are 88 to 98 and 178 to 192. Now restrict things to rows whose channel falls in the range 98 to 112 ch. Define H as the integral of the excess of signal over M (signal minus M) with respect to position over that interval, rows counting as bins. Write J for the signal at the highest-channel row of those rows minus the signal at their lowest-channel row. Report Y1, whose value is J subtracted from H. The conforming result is 89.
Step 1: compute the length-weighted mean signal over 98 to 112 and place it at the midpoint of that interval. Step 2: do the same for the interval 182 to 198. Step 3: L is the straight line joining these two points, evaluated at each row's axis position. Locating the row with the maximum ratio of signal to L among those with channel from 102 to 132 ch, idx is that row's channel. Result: 130.0 ch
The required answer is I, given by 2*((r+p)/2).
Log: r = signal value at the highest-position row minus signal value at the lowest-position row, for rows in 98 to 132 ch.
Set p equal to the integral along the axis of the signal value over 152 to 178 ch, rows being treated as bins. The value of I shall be 2780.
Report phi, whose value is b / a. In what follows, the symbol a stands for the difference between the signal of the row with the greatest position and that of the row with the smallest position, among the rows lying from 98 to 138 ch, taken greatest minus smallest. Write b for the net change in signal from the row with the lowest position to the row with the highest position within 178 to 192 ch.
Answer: 8.7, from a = 1.0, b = 9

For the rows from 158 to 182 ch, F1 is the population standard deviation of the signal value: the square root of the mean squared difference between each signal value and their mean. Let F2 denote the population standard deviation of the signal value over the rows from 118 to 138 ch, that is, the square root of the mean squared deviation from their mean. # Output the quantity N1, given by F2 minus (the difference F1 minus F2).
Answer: -17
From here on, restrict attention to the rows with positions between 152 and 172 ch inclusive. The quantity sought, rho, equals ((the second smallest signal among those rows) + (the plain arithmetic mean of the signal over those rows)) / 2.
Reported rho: 112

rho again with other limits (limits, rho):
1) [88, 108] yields 125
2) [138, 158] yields 129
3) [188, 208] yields 95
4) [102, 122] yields 125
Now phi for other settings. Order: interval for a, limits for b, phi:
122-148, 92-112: 1.0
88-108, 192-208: -5.9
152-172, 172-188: 0.4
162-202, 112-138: 0.0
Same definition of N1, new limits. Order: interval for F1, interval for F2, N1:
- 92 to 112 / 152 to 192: 43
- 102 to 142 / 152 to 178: 33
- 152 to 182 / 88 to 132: -18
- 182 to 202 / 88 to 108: -11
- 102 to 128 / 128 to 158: 1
